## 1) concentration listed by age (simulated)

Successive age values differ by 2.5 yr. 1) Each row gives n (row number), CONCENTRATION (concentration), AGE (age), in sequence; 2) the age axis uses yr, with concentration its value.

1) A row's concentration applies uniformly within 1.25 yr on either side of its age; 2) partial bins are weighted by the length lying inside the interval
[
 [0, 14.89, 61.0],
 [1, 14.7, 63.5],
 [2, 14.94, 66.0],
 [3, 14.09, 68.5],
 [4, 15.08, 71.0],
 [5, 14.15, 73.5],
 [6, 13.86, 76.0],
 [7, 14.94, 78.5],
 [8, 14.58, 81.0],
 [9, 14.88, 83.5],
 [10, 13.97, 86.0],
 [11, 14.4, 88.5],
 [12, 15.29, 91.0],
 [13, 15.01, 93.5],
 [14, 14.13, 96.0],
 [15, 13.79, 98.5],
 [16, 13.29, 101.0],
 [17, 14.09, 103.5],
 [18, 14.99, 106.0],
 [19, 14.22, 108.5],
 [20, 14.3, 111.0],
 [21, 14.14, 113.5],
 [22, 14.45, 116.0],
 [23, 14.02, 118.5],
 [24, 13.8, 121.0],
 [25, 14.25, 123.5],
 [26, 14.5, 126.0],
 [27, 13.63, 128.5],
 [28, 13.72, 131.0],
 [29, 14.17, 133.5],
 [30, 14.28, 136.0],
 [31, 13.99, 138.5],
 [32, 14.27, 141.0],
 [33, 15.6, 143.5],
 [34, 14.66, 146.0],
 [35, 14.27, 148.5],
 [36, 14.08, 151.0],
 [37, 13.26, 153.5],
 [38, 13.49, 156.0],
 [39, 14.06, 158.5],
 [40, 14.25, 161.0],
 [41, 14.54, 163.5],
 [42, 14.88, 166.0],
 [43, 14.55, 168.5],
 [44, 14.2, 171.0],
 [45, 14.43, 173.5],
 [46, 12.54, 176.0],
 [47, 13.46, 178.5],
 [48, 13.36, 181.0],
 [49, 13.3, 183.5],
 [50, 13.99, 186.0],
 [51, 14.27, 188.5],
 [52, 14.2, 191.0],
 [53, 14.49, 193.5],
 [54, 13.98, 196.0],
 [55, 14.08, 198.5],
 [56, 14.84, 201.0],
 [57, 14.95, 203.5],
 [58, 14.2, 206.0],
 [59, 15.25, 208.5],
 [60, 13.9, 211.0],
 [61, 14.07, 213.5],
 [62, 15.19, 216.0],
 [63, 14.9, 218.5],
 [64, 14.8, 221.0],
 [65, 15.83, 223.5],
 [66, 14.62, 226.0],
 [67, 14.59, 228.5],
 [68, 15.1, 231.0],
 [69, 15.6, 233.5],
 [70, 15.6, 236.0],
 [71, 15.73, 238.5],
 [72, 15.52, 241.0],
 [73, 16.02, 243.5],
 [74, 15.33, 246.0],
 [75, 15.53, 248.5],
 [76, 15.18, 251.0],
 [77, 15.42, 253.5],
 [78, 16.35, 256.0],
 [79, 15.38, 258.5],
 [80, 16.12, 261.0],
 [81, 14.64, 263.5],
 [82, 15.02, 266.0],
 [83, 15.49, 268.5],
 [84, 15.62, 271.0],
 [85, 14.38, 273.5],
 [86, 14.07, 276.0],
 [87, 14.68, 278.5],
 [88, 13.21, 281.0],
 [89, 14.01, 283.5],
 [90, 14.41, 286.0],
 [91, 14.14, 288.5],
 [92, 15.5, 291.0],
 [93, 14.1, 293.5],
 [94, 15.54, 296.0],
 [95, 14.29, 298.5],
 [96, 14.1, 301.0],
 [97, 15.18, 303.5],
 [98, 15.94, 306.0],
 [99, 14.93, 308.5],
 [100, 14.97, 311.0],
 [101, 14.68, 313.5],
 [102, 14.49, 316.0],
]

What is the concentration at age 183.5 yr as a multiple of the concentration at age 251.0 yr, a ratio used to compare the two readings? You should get 0.88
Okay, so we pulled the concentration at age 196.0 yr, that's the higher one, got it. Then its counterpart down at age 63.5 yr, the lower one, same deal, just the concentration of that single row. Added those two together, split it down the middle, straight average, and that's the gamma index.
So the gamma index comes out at 14.3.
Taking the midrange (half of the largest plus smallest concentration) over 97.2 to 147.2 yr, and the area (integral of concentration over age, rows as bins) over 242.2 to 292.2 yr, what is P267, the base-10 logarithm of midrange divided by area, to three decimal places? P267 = -1.716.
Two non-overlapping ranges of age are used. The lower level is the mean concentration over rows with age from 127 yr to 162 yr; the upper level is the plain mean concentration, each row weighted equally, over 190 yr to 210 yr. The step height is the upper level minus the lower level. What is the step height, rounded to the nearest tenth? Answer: 0.4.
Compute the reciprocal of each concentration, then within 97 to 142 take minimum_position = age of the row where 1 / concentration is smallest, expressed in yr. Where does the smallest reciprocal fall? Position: 106.0 yr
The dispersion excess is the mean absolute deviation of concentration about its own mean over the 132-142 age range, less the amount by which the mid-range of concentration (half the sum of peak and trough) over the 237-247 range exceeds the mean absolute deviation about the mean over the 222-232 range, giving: -15.1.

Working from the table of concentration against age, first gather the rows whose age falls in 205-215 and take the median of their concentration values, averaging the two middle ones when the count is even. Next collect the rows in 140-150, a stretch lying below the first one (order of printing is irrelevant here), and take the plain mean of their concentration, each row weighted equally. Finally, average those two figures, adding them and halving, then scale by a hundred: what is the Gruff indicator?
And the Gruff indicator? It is 1442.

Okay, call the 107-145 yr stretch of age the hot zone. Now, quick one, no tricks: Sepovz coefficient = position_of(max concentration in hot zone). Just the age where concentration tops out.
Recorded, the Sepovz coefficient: 143.5 yr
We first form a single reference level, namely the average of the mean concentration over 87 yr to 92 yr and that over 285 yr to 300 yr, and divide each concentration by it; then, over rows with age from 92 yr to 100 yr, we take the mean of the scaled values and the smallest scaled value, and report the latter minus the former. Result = -0.035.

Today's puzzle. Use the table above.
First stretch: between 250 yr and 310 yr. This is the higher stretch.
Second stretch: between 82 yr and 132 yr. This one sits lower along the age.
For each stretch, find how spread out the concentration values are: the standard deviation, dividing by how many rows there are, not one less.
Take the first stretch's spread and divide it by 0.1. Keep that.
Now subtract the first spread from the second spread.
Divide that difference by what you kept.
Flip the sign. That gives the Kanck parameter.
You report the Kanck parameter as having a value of 0.035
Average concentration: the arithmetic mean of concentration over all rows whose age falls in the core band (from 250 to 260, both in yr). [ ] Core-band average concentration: 15.6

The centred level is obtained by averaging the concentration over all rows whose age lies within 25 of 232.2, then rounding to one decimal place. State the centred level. 15.2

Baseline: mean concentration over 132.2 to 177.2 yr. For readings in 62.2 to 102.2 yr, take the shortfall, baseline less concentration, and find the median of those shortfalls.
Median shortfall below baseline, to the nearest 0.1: -0.3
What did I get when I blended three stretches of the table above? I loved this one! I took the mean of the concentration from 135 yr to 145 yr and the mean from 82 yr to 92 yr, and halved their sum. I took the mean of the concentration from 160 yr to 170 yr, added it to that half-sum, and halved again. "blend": 14.6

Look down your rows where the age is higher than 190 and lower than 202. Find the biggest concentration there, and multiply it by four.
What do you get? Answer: 59.4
